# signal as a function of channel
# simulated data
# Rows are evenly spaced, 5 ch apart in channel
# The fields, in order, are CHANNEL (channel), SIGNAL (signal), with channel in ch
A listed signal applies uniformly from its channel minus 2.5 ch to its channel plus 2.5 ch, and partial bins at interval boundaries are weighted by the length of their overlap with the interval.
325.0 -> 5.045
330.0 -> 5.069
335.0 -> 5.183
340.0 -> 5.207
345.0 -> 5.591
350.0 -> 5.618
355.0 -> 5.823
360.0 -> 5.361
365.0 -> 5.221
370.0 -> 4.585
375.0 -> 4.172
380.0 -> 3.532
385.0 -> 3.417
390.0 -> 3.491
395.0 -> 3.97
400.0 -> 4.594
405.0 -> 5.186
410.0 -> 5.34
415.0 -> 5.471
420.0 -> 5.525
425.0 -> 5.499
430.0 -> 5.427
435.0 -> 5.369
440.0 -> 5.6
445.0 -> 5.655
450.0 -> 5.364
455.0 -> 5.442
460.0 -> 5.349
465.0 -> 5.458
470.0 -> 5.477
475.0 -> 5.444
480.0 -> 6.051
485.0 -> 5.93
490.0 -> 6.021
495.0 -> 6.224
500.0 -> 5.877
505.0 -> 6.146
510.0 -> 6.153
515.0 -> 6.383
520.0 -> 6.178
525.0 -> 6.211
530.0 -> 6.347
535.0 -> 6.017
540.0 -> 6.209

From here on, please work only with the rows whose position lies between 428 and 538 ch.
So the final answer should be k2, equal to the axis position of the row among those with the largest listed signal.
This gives 515.0 ch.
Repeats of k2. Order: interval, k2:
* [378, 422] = 420.0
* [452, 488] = 480.0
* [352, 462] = 355.0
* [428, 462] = 445.0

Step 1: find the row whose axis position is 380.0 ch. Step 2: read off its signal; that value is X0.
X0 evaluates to 3.532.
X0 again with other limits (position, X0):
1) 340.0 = 5.207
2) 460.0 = 5.349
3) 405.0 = 5.186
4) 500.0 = 5.877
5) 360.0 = 5.361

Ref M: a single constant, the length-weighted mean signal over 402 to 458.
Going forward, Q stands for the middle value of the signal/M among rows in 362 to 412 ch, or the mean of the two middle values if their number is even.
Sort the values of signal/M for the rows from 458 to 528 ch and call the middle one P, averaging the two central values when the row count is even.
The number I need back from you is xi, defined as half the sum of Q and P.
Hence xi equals 0.96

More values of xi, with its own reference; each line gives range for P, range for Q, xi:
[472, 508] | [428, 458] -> 1.05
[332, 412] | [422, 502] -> 0.98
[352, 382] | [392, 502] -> 0.95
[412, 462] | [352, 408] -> 0.92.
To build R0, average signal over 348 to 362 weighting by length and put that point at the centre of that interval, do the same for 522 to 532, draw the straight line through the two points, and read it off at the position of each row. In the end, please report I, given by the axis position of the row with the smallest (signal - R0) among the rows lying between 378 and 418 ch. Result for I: 385.0 ch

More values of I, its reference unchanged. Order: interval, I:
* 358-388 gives 385.0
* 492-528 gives 500.0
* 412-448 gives 435.0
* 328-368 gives 330.0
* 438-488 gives 460.0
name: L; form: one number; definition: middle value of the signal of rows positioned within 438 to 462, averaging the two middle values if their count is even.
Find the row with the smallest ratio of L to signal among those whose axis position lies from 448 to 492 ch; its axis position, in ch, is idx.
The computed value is 480.0 ch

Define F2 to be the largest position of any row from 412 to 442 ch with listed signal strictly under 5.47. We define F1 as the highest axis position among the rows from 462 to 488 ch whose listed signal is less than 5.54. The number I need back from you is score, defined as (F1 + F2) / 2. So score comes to 455.0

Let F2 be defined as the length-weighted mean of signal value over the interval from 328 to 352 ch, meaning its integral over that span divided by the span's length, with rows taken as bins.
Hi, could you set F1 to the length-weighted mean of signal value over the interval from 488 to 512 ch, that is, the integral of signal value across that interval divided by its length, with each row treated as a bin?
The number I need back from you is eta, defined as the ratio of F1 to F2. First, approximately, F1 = 6.1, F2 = 5.33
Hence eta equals 1.1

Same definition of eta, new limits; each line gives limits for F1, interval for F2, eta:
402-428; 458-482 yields 1.0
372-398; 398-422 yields 0.7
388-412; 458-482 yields 0.8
